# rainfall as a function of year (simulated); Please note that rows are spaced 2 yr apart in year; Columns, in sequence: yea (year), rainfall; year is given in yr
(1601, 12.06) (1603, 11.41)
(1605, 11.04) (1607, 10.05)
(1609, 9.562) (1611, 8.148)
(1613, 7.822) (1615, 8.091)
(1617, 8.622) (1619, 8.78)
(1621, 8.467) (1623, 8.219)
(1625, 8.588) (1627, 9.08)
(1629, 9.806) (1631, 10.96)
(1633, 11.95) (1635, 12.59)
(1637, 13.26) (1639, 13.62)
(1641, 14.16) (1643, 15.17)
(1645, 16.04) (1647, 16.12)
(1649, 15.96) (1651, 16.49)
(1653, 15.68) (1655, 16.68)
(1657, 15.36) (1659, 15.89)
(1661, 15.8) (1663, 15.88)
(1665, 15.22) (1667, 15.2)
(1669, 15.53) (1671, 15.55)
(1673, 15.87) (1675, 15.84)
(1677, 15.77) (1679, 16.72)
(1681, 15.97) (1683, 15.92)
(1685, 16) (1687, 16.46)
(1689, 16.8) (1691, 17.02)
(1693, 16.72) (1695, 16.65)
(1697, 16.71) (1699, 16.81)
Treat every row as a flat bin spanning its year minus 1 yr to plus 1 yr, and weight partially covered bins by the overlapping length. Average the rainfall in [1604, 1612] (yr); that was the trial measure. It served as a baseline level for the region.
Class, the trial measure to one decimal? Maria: 9.7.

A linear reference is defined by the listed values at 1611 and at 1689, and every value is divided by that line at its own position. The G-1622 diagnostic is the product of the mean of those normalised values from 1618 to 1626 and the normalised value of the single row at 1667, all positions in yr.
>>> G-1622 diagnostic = 0.96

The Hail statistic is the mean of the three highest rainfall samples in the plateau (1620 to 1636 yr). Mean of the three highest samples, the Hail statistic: 11.8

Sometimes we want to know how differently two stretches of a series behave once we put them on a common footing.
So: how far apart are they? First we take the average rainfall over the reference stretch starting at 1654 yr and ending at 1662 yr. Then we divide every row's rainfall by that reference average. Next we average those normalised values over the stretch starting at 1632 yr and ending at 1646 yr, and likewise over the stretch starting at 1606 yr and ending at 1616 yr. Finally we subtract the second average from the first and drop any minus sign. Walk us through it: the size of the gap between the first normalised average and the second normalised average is 0.32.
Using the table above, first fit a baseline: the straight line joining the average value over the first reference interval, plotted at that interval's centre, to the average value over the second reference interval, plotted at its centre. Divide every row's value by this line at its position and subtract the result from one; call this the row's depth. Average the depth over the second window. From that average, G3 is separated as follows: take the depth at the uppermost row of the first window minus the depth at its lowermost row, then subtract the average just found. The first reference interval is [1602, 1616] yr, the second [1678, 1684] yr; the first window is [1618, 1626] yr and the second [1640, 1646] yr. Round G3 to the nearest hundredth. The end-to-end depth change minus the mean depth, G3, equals 0.26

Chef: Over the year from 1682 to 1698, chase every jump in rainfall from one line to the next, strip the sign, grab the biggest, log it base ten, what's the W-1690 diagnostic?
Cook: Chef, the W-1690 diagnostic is -0.34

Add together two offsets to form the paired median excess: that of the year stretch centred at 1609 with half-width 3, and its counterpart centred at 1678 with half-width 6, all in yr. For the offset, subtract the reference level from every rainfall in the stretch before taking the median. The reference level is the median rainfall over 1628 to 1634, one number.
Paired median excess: 3.5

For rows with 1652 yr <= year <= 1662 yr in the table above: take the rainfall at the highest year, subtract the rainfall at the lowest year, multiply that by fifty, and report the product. 6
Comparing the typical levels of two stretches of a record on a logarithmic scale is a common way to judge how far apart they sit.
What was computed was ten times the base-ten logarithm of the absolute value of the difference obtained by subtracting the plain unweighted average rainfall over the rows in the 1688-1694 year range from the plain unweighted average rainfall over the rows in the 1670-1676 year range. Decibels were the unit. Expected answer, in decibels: 0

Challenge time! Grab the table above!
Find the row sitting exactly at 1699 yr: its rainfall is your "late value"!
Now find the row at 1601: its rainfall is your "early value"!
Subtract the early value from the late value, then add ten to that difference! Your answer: 15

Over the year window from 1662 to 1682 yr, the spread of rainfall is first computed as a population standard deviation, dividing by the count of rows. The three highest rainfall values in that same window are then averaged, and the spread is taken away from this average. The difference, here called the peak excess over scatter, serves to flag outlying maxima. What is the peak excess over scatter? 15.8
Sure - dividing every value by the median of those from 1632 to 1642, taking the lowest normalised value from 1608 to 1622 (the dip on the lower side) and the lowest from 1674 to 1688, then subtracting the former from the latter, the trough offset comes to 0.60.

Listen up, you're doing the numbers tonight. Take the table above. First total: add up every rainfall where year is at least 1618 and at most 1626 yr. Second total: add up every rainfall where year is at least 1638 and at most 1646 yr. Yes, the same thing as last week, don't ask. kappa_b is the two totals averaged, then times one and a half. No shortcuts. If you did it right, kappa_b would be 70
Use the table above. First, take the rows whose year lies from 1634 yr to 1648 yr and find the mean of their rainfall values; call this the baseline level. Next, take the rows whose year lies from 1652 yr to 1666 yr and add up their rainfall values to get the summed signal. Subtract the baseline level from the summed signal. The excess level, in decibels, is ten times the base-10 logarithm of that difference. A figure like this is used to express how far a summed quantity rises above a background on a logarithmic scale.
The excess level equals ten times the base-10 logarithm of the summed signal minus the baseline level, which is 19.8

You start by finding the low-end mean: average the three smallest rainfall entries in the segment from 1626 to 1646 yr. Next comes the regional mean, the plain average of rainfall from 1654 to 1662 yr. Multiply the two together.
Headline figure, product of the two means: 159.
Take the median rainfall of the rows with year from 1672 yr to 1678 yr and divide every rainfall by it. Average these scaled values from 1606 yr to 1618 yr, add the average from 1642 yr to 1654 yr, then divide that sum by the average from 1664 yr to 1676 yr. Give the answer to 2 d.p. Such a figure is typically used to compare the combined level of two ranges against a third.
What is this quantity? 1.59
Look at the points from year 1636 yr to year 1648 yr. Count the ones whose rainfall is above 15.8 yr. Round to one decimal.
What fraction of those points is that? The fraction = 0.3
